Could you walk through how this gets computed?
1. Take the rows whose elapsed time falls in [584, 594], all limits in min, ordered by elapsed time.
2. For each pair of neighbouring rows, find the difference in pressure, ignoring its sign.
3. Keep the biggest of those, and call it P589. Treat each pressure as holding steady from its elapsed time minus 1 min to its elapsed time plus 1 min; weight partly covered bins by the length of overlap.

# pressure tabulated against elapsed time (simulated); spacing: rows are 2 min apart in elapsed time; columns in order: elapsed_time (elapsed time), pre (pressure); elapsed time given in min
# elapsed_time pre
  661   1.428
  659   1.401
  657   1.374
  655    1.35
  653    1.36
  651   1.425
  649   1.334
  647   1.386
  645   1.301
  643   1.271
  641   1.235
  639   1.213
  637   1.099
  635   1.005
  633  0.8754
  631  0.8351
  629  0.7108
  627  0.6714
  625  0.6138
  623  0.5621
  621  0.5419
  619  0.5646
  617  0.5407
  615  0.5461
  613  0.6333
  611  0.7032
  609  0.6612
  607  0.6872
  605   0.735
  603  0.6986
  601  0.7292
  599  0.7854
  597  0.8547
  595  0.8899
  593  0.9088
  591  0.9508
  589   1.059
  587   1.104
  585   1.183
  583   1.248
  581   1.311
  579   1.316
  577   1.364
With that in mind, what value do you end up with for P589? 0.11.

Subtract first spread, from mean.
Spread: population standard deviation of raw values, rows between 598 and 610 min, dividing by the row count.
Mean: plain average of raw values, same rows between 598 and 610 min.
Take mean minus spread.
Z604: 0.68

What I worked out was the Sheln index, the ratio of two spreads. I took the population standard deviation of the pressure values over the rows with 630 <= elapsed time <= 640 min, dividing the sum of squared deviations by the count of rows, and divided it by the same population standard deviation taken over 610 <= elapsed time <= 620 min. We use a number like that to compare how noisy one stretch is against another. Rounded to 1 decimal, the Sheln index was 2.2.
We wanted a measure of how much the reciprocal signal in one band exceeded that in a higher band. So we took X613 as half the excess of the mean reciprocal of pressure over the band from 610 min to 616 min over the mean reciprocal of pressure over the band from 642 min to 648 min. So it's 0.43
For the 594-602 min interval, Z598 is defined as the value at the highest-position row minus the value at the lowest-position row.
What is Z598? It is -0.16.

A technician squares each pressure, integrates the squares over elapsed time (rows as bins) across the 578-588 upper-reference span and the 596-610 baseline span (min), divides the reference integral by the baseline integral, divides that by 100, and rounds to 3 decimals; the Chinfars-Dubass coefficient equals 0.020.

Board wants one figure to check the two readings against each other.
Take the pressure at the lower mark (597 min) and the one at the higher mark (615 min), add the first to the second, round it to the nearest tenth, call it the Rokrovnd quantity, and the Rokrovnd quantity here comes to 1.4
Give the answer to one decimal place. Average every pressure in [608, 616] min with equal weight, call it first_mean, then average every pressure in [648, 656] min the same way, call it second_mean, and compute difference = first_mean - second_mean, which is -0.7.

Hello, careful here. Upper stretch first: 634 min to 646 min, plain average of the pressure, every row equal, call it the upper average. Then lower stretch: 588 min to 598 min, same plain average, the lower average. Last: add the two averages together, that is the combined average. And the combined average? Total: 2.12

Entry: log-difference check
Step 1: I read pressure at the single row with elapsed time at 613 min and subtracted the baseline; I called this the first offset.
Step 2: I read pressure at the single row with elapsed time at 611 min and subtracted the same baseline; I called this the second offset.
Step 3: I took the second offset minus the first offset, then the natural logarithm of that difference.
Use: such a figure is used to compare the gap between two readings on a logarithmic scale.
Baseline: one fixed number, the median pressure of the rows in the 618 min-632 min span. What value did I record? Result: -2.7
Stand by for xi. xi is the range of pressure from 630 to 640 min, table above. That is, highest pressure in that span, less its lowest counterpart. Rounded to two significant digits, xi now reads 0.38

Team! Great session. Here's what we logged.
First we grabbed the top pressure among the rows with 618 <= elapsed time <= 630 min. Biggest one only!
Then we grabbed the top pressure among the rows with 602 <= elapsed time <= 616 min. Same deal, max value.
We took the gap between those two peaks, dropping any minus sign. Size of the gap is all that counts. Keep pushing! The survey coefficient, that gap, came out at 0.0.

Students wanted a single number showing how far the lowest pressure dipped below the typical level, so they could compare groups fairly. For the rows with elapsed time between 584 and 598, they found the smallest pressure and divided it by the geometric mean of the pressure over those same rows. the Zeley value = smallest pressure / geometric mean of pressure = 0.87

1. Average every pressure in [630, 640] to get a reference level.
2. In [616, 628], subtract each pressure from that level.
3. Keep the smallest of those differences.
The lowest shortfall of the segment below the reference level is 0.3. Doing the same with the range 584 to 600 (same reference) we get -0.2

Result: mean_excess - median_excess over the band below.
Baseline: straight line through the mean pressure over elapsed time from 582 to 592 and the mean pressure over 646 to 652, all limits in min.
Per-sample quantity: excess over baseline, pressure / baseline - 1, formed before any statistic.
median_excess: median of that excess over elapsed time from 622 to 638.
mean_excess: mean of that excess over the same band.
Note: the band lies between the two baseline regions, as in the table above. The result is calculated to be 0.016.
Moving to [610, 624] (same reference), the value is 0.028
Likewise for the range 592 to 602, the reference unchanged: -0.018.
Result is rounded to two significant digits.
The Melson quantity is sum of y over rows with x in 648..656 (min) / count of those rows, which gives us 1.4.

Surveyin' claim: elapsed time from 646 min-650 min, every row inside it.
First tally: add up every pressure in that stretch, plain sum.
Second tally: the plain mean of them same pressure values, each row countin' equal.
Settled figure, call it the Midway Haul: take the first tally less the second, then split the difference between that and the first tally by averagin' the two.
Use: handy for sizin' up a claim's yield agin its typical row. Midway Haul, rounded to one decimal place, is 2.0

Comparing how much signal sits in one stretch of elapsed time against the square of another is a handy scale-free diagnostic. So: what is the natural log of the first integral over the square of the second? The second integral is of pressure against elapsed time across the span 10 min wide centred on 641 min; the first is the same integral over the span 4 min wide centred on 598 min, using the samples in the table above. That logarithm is -3.8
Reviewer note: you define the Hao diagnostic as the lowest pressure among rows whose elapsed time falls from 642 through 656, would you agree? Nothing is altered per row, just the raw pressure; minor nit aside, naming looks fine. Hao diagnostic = 1.271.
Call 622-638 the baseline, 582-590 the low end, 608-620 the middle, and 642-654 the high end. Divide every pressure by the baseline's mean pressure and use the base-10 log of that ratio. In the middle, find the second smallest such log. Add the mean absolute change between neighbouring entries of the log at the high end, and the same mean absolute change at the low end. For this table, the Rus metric -0.12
